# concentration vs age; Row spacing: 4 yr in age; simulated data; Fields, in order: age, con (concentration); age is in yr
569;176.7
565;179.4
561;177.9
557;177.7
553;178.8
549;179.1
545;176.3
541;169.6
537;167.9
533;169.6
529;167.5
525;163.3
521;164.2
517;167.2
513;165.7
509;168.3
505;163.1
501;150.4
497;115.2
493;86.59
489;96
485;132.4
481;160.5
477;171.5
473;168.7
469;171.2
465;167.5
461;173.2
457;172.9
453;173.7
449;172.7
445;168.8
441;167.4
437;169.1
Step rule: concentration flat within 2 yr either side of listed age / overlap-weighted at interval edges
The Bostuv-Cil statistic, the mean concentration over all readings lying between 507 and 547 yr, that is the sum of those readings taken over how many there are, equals 168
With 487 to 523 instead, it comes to 142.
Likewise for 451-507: 150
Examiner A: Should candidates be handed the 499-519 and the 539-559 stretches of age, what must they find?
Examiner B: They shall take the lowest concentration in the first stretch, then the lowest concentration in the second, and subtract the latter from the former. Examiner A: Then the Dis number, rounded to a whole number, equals -19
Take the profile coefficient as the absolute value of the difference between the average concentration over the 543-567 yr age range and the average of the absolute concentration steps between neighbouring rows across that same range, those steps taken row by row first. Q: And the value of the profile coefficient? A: 177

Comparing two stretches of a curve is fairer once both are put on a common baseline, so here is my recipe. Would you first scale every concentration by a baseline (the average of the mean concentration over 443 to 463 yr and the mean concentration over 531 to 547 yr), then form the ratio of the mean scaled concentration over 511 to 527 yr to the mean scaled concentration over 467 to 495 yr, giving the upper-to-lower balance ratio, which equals 1.2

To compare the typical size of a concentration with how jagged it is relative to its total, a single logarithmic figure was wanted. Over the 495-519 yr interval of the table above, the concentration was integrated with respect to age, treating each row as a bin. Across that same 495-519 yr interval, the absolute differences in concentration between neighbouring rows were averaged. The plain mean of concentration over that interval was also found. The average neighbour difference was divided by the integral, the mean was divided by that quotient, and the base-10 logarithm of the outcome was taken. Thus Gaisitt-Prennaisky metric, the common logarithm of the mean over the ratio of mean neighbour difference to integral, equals 4.7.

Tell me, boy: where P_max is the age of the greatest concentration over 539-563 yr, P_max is 549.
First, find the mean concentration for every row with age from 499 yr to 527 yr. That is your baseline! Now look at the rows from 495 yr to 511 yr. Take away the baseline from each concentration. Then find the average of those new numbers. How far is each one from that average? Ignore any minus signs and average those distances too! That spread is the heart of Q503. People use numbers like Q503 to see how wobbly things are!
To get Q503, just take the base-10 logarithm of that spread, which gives 1.2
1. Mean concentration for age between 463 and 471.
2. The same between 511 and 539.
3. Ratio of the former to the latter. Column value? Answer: 1.02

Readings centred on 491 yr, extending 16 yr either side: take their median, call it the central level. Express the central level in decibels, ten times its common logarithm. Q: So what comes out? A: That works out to 21.5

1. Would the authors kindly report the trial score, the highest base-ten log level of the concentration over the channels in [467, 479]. 2.23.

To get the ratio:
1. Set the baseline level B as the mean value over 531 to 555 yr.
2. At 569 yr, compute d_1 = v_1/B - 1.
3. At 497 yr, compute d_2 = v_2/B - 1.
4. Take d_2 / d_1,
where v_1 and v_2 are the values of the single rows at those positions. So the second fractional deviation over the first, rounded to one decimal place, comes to -18.5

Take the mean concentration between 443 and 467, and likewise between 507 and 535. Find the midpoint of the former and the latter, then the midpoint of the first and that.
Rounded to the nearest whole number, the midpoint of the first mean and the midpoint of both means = 170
